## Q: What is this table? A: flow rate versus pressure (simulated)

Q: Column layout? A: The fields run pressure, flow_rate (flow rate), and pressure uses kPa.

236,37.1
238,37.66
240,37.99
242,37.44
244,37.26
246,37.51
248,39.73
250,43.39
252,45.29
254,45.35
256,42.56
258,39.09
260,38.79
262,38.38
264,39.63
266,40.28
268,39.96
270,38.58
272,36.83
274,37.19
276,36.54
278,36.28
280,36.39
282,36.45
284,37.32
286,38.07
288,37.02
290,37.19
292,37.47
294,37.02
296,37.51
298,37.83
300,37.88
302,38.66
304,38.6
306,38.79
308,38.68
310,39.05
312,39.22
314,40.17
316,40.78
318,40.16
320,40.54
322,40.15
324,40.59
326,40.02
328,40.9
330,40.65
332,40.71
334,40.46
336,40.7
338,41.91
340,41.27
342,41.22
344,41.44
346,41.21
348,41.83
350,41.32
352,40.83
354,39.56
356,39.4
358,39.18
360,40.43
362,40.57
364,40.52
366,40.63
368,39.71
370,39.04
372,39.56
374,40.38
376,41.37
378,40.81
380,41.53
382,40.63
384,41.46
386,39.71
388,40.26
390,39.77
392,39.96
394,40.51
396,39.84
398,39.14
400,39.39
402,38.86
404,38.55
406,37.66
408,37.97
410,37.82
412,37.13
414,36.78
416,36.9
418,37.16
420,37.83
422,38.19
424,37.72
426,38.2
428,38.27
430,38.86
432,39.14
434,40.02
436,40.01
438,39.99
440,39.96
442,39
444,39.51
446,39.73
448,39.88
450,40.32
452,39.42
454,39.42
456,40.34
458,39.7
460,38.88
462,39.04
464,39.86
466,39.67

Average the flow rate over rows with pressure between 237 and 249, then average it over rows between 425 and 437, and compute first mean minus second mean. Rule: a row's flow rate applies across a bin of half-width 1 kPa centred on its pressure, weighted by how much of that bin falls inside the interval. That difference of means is -1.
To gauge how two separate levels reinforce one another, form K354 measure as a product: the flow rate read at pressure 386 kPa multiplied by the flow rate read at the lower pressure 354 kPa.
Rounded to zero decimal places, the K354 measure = 1571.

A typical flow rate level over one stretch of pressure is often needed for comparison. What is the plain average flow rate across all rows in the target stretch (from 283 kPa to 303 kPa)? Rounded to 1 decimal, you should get 37.6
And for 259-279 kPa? 38.2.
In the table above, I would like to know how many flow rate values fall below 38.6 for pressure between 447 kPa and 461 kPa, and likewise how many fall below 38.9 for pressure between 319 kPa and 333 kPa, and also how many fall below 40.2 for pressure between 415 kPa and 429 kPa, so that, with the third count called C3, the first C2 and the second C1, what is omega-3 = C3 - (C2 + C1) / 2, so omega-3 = 7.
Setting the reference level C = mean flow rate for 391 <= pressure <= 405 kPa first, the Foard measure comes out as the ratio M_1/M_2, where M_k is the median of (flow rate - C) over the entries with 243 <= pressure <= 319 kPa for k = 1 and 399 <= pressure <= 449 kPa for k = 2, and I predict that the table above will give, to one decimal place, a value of 1.0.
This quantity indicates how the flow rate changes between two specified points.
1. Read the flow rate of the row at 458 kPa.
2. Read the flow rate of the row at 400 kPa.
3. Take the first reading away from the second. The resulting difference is -0.3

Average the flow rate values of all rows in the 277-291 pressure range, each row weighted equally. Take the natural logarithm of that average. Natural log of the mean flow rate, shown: 3.61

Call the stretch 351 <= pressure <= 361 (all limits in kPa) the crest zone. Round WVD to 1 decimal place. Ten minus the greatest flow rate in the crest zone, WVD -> -30.8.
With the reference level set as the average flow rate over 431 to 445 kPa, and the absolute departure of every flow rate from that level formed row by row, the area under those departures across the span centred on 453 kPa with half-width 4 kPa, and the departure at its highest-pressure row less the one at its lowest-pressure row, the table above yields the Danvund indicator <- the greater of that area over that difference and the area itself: 182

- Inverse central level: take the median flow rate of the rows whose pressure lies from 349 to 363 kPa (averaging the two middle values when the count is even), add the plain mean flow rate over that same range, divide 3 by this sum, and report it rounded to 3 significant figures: 0.0372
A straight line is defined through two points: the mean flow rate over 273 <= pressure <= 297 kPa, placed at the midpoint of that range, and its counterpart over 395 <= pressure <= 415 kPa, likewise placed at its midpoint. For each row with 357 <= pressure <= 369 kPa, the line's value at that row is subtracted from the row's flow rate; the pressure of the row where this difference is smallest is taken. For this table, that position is 358 kPa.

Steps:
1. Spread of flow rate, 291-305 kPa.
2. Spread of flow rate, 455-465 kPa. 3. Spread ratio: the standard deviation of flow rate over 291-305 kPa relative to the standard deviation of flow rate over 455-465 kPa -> 1.0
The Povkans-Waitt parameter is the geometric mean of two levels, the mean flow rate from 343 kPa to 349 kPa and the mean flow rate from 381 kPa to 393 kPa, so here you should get 40.9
